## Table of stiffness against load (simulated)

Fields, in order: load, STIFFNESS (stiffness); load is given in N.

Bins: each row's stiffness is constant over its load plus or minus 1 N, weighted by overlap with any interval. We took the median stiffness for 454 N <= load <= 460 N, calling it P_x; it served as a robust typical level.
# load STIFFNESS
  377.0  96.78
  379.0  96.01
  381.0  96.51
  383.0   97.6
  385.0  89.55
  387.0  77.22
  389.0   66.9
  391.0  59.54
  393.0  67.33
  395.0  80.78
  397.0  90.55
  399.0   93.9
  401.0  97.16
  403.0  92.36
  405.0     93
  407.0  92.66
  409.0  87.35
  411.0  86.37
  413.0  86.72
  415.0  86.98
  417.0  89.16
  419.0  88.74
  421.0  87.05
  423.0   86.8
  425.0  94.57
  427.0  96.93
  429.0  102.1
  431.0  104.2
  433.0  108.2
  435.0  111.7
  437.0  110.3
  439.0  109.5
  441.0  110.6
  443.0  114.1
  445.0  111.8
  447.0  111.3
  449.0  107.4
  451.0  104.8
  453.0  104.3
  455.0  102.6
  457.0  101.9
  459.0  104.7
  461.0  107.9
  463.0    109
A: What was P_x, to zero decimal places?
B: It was 103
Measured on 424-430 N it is 97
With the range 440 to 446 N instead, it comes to 112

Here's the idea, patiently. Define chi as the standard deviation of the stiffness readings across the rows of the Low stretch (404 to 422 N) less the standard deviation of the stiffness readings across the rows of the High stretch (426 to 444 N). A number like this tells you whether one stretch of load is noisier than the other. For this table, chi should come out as -3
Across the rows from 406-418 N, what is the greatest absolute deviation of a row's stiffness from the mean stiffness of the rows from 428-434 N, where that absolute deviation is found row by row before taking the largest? 18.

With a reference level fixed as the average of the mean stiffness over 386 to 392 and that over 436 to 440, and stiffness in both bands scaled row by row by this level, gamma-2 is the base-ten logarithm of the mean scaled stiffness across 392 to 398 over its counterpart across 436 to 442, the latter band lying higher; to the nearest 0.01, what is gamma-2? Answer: -0.14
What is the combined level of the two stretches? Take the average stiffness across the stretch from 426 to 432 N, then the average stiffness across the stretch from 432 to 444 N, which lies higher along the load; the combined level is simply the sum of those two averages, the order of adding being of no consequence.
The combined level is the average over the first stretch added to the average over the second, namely 212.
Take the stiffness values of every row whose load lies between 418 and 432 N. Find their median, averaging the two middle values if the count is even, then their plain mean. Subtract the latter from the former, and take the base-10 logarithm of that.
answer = -0.64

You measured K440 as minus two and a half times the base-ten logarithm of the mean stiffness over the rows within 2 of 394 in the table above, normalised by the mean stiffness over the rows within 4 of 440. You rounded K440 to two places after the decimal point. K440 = 0.44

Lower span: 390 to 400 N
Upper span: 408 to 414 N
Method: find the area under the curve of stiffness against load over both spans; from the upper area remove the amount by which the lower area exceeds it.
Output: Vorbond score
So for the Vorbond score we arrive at 258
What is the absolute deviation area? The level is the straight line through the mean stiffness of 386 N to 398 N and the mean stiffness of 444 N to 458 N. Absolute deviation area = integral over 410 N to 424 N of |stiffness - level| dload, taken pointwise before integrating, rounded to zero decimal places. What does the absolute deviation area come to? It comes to 25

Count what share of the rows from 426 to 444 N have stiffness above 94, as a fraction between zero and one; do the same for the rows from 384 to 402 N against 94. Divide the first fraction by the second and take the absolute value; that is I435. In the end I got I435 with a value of 9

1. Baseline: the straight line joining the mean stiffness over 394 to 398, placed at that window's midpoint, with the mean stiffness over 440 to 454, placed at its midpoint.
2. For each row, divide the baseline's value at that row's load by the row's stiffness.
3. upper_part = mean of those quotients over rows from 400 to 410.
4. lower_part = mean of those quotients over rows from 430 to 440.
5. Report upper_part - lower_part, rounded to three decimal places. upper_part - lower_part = 0.019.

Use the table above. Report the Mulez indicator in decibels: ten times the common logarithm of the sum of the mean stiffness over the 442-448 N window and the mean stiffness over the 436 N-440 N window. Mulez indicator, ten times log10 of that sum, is 23.5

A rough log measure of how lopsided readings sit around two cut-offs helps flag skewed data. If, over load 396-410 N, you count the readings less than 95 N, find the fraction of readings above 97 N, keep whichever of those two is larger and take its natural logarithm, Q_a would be 1.8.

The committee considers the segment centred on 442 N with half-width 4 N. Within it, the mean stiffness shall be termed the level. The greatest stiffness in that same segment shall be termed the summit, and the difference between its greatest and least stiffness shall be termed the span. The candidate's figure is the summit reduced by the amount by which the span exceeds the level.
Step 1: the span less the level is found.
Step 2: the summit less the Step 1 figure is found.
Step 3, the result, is 221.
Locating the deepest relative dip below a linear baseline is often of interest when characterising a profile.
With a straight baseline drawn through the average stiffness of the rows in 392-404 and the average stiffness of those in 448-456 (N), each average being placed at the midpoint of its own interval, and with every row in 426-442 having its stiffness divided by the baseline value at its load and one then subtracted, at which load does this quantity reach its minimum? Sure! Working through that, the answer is 427.0 N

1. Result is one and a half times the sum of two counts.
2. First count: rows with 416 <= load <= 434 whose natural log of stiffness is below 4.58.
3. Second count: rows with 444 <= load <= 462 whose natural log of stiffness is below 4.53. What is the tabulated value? 9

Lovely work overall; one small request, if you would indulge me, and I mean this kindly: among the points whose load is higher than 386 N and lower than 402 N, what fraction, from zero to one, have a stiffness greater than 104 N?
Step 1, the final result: 0.00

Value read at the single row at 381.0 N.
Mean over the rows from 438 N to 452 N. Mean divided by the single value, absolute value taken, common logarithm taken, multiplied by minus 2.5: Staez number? -0.14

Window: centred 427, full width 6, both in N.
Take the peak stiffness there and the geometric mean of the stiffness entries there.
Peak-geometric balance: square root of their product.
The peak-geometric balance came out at 100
